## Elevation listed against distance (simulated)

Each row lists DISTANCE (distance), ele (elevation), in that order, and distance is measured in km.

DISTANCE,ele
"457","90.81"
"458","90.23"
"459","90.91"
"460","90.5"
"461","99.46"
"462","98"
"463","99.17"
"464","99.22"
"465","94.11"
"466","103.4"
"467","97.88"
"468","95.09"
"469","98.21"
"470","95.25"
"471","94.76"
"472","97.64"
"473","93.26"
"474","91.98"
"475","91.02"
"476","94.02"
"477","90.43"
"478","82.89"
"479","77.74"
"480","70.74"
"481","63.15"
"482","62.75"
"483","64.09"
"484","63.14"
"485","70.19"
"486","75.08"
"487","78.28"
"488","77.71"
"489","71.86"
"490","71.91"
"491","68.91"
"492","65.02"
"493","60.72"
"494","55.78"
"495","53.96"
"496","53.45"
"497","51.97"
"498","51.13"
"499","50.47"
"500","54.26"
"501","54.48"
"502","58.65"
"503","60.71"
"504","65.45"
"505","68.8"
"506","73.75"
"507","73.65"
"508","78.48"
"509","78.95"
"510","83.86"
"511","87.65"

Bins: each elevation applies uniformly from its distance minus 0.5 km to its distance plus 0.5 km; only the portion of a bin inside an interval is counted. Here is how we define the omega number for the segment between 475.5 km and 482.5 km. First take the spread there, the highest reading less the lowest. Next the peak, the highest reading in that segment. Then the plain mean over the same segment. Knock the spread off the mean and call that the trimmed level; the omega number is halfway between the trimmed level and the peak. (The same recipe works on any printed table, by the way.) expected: 70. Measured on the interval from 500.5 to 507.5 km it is 60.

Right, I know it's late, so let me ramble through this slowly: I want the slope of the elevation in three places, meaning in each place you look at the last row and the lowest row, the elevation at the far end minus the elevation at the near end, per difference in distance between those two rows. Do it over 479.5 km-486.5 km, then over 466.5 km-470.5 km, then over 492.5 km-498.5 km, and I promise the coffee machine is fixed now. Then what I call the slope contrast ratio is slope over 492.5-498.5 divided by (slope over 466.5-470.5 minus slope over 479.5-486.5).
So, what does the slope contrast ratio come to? 1.2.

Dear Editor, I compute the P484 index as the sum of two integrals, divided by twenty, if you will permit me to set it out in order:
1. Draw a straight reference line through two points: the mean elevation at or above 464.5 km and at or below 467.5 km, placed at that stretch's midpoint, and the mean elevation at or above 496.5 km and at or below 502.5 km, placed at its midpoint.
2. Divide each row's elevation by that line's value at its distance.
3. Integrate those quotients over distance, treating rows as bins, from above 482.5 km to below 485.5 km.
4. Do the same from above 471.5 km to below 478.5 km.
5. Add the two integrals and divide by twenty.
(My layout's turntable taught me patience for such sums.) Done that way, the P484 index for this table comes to 0.50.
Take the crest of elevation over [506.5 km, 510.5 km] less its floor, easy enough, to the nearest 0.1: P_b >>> 10.2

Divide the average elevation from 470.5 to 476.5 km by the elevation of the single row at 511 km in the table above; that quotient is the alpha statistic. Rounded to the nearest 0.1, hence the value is 1.1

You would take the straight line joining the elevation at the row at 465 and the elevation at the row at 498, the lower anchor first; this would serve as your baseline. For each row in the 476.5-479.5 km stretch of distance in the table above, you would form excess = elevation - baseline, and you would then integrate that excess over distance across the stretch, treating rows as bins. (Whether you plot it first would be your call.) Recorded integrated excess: 20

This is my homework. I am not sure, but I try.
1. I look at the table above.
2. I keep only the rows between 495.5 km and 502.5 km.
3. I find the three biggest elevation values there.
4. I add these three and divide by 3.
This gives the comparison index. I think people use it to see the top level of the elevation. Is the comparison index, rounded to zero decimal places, 56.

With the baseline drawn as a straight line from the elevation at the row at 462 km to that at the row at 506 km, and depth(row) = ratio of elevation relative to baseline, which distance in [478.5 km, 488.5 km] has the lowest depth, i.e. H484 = 482 km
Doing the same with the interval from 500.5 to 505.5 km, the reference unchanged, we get 501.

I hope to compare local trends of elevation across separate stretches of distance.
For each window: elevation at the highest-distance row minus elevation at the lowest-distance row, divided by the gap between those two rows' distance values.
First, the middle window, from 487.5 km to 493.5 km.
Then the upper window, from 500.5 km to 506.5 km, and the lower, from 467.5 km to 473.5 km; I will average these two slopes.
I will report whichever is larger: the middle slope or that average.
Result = 1.7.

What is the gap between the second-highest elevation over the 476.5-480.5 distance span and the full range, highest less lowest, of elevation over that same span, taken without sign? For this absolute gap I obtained 63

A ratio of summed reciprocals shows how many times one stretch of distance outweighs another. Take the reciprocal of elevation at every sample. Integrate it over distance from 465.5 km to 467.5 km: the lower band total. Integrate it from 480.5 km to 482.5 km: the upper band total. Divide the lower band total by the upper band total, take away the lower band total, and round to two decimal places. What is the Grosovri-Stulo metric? 0.61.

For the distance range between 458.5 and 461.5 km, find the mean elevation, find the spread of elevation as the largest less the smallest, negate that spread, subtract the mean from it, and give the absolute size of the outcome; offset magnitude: 103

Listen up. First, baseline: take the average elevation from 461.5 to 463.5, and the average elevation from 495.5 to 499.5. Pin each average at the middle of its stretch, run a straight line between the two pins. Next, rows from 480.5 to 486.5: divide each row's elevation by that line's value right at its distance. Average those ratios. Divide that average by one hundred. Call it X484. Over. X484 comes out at 0.0094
